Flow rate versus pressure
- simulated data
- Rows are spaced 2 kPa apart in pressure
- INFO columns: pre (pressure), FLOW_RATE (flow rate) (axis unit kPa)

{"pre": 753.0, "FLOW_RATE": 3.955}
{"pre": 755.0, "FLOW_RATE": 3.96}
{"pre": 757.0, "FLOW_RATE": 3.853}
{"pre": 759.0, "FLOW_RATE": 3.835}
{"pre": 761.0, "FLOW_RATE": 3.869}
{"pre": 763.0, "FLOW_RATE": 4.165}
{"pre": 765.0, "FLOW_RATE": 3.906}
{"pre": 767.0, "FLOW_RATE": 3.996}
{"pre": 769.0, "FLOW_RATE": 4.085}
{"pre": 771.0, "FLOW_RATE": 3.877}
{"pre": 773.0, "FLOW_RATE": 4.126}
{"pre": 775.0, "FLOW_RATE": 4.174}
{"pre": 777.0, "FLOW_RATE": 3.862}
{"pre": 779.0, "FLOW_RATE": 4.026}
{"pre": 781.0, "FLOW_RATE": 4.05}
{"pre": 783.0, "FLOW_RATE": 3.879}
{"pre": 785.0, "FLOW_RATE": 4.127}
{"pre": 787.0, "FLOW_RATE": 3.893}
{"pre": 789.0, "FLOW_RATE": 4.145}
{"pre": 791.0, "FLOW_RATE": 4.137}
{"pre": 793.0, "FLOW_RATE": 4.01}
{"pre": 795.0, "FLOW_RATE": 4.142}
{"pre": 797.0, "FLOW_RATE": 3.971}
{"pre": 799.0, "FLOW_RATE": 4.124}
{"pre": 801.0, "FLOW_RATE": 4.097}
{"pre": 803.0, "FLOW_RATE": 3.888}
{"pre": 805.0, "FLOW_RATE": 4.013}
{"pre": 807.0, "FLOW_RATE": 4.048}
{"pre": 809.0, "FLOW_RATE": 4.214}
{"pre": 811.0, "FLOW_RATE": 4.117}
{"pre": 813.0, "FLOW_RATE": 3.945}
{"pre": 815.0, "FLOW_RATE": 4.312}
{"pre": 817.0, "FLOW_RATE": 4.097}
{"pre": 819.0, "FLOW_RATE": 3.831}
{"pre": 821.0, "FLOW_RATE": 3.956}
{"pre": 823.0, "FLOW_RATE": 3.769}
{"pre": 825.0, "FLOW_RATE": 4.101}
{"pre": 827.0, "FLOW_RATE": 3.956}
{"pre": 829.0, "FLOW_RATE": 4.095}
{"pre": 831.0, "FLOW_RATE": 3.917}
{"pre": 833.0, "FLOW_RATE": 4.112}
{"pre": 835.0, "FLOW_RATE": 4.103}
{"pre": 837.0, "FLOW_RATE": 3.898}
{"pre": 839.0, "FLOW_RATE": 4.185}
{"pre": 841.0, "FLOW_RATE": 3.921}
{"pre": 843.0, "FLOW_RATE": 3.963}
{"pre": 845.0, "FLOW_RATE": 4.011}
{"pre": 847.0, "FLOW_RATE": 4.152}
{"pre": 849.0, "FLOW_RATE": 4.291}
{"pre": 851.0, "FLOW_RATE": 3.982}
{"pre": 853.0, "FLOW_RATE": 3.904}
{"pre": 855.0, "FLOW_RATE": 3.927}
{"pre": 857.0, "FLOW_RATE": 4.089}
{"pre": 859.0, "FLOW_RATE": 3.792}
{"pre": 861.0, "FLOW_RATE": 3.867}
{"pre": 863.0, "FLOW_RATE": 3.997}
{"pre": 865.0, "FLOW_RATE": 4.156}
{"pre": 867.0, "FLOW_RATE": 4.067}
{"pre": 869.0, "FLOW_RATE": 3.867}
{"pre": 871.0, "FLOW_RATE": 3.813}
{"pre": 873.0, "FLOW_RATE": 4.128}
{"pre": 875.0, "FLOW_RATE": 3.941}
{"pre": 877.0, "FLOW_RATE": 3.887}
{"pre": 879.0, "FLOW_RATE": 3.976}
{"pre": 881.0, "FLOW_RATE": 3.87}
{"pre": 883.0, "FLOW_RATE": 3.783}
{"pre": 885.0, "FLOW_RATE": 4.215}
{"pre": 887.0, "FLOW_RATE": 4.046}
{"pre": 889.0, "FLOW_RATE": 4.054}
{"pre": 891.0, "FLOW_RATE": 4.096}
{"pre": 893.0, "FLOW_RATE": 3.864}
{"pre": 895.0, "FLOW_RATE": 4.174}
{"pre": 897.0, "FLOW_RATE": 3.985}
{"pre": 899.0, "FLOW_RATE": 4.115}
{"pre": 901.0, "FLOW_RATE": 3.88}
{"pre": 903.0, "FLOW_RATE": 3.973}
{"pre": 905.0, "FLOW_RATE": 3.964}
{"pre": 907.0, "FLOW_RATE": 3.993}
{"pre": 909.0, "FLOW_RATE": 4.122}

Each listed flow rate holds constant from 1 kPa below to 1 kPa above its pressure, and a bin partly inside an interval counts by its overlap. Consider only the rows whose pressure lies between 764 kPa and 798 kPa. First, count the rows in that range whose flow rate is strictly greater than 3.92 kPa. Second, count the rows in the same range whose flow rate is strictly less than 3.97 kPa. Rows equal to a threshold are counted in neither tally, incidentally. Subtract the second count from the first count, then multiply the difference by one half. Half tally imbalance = 3.5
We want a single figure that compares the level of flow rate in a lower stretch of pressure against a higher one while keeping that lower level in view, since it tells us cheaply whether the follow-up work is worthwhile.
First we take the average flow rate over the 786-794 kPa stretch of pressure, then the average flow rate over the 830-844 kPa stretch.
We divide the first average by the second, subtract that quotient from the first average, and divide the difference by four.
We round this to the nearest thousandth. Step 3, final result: 0.760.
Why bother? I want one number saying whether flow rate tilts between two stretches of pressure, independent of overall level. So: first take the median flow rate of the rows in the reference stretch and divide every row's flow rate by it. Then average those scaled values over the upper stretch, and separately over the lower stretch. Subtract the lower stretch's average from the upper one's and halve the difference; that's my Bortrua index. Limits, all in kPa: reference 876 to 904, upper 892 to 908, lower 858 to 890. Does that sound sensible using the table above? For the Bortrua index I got 0.0034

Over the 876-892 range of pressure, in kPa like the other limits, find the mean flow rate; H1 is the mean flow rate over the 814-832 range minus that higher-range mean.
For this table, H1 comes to 0.01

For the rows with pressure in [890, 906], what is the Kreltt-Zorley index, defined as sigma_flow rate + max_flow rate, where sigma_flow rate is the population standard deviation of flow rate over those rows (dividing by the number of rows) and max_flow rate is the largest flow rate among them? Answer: 4.28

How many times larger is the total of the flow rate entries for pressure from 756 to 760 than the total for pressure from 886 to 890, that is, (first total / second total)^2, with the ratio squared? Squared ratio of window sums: 0.90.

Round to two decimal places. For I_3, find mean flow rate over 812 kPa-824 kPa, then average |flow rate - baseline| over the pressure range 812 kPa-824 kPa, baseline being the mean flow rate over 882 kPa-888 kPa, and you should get 0.16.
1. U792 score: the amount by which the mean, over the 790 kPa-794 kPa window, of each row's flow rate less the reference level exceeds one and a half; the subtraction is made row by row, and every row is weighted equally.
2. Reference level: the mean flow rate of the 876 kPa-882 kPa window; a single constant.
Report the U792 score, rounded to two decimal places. -1.34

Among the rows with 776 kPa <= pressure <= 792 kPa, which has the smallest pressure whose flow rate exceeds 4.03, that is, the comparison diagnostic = 781.0 kPa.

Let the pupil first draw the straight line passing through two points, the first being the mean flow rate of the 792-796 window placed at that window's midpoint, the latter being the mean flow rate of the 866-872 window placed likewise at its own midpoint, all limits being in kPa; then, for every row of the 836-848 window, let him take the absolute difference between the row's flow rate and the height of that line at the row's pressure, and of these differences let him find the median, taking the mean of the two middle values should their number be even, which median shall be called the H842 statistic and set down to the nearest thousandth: 0.070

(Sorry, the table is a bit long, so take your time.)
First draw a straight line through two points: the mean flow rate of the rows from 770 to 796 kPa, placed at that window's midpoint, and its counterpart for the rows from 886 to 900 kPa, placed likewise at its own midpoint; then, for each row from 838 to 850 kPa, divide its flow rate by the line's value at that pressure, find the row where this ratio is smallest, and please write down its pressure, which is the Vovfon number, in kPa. 841.0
